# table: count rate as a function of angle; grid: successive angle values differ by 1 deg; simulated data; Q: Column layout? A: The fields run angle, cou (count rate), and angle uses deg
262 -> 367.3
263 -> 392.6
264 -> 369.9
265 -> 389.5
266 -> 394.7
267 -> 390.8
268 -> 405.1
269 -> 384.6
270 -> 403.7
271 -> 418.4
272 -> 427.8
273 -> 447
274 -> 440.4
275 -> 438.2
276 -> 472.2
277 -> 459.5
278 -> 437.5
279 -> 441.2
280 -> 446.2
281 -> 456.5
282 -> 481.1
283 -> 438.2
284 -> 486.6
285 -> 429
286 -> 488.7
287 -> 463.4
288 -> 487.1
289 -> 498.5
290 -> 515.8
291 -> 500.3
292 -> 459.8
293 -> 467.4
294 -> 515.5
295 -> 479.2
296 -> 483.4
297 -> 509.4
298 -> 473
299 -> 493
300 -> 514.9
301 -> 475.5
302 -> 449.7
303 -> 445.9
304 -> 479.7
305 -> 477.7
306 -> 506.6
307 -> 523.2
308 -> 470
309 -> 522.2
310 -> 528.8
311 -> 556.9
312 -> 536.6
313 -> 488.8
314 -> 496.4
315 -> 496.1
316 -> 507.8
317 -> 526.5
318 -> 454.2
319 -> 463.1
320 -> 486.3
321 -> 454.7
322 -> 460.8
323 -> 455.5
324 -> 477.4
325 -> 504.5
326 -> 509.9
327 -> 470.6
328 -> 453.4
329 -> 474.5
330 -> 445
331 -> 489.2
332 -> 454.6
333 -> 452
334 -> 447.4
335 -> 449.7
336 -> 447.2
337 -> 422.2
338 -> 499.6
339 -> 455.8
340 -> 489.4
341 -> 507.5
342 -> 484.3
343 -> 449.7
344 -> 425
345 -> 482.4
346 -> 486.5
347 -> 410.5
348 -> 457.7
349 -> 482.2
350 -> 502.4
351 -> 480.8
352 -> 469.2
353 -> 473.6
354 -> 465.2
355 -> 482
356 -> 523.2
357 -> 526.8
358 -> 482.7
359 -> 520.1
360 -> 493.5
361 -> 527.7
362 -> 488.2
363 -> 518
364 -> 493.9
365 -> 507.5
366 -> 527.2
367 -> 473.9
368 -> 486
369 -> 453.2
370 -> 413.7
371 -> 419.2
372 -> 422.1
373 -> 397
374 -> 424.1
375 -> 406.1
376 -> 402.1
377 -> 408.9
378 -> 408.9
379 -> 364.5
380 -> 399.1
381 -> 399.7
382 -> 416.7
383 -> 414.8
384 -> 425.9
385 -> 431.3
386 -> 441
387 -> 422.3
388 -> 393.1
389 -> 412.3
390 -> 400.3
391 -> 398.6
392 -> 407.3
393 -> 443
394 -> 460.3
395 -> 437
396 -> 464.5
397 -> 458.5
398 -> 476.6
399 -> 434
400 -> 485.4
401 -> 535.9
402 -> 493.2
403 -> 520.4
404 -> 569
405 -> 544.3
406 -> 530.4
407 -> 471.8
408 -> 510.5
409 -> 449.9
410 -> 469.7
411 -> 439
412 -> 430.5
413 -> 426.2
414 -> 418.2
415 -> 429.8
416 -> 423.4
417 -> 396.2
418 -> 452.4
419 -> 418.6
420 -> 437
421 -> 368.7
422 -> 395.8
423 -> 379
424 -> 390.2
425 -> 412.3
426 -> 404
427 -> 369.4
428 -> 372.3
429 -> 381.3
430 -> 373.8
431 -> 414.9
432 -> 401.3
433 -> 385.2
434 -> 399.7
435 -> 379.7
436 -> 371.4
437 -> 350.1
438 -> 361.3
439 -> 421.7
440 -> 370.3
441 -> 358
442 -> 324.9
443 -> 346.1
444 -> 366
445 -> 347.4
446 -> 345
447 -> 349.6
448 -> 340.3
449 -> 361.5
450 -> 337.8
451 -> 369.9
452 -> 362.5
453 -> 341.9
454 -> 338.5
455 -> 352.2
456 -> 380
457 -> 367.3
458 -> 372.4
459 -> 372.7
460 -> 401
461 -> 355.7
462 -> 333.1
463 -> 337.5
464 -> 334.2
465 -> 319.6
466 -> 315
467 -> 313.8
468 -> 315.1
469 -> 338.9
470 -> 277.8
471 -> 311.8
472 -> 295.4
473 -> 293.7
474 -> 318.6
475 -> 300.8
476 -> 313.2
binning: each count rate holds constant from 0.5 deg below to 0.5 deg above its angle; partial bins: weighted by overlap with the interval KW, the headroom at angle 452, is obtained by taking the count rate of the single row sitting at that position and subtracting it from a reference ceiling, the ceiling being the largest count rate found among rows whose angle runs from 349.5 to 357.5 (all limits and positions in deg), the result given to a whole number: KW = 164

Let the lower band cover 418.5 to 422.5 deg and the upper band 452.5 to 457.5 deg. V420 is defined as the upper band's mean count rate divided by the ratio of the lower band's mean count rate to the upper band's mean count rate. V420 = 313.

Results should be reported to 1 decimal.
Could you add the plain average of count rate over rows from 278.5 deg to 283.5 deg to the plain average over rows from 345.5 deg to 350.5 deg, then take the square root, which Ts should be 30.3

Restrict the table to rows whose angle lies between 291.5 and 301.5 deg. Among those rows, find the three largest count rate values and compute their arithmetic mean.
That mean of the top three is 513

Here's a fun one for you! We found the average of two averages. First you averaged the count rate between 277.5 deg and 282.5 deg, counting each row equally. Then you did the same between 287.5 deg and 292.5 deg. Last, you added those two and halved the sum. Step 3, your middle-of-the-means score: 472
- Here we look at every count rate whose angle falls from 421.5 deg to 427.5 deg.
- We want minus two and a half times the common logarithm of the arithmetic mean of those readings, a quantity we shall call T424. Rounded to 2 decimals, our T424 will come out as -6.48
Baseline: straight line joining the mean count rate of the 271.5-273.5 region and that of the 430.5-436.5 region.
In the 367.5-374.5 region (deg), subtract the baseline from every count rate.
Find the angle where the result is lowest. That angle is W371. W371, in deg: 373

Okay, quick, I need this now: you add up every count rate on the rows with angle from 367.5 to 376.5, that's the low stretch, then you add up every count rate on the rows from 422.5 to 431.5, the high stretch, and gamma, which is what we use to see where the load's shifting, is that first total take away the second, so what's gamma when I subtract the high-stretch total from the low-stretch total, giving 326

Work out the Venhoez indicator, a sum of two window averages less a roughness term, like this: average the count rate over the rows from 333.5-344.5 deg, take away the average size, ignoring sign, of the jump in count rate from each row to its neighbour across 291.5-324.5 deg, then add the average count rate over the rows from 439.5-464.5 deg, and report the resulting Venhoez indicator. 792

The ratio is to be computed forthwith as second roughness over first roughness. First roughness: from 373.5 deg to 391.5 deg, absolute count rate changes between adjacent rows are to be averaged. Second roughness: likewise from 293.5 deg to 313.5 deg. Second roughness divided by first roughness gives 1.92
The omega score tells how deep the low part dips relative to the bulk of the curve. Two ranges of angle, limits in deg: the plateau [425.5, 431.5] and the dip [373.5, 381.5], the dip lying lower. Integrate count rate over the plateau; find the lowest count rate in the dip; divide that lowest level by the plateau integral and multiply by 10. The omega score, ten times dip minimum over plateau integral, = 1.6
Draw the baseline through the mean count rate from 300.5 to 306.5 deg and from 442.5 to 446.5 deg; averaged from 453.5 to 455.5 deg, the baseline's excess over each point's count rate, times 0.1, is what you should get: 0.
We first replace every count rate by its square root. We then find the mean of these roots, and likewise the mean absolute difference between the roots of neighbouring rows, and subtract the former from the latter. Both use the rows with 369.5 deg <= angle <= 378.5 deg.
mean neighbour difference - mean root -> -20.0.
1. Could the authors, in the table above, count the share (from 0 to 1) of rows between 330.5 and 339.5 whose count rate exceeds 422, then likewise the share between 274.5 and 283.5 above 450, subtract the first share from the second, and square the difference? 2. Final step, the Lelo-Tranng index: 0.31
